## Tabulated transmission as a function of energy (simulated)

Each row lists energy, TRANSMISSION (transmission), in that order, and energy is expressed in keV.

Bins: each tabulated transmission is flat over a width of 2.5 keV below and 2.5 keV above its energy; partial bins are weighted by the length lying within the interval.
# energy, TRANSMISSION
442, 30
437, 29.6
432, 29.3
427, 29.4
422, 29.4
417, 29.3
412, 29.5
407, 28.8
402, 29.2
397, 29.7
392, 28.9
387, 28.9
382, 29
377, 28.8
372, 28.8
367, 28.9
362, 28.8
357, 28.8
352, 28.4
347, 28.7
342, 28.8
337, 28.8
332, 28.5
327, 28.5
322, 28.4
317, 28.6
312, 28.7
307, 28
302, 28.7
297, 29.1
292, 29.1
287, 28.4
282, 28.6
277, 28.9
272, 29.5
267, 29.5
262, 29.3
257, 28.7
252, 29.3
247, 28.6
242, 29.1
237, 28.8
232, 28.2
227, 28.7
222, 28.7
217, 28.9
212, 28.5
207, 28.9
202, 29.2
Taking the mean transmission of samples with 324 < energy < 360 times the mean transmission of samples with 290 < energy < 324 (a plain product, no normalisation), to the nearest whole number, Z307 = 821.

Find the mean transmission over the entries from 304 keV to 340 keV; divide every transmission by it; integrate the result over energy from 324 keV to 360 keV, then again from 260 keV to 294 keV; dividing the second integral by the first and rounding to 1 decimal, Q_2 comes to 1.0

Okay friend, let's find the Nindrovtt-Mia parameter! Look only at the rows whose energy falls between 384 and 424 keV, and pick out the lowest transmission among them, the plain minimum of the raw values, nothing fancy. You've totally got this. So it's 28.8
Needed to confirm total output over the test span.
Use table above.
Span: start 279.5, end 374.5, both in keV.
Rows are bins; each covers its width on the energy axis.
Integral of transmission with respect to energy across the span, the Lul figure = 2723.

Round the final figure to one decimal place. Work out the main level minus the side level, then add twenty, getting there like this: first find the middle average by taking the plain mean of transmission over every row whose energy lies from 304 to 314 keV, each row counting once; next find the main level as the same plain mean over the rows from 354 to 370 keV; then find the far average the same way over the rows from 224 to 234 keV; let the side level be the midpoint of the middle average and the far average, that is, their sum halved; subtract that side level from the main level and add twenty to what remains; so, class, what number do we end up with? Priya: 20.4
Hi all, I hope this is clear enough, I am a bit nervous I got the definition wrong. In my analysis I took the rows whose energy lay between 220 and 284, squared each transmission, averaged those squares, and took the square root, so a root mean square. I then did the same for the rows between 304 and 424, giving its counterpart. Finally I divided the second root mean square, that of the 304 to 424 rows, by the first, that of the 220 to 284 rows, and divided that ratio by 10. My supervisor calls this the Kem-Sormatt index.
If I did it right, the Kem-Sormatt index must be 0.100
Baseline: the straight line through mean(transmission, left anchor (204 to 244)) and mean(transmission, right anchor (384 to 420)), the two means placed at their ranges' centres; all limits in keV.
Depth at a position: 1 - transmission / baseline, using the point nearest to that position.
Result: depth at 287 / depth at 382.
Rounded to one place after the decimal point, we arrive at 3.7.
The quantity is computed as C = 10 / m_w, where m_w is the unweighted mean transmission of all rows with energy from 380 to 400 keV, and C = 0.343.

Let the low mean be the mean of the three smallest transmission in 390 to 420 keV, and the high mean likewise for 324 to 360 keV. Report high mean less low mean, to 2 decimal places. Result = -0.50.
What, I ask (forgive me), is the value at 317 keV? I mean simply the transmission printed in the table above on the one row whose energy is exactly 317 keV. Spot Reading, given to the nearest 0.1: 28.6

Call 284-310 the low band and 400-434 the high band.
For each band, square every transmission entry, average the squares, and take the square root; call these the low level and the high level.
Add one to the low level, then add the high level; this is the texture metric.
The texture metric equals 58.9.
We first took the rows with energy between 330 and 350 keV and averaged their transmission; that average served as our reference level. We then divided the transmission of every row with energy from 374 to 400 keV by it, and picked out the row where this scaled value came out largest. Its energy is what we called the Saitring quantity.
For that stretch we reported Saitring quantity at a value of 397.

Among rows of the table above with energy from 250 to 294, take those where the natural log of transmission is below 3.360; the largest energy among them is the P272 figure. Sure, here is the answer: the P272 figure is 287 keV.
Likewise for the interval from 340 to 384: 352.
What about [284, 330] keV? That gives 327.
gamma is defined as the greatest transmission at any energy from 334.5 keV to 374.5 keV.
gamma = 28.9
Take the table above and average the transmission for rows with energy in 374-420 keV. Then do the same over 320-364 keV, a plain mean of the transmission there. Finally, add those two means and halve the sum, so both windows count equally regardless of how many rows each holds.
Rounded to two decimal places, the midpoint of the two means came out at 28.88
